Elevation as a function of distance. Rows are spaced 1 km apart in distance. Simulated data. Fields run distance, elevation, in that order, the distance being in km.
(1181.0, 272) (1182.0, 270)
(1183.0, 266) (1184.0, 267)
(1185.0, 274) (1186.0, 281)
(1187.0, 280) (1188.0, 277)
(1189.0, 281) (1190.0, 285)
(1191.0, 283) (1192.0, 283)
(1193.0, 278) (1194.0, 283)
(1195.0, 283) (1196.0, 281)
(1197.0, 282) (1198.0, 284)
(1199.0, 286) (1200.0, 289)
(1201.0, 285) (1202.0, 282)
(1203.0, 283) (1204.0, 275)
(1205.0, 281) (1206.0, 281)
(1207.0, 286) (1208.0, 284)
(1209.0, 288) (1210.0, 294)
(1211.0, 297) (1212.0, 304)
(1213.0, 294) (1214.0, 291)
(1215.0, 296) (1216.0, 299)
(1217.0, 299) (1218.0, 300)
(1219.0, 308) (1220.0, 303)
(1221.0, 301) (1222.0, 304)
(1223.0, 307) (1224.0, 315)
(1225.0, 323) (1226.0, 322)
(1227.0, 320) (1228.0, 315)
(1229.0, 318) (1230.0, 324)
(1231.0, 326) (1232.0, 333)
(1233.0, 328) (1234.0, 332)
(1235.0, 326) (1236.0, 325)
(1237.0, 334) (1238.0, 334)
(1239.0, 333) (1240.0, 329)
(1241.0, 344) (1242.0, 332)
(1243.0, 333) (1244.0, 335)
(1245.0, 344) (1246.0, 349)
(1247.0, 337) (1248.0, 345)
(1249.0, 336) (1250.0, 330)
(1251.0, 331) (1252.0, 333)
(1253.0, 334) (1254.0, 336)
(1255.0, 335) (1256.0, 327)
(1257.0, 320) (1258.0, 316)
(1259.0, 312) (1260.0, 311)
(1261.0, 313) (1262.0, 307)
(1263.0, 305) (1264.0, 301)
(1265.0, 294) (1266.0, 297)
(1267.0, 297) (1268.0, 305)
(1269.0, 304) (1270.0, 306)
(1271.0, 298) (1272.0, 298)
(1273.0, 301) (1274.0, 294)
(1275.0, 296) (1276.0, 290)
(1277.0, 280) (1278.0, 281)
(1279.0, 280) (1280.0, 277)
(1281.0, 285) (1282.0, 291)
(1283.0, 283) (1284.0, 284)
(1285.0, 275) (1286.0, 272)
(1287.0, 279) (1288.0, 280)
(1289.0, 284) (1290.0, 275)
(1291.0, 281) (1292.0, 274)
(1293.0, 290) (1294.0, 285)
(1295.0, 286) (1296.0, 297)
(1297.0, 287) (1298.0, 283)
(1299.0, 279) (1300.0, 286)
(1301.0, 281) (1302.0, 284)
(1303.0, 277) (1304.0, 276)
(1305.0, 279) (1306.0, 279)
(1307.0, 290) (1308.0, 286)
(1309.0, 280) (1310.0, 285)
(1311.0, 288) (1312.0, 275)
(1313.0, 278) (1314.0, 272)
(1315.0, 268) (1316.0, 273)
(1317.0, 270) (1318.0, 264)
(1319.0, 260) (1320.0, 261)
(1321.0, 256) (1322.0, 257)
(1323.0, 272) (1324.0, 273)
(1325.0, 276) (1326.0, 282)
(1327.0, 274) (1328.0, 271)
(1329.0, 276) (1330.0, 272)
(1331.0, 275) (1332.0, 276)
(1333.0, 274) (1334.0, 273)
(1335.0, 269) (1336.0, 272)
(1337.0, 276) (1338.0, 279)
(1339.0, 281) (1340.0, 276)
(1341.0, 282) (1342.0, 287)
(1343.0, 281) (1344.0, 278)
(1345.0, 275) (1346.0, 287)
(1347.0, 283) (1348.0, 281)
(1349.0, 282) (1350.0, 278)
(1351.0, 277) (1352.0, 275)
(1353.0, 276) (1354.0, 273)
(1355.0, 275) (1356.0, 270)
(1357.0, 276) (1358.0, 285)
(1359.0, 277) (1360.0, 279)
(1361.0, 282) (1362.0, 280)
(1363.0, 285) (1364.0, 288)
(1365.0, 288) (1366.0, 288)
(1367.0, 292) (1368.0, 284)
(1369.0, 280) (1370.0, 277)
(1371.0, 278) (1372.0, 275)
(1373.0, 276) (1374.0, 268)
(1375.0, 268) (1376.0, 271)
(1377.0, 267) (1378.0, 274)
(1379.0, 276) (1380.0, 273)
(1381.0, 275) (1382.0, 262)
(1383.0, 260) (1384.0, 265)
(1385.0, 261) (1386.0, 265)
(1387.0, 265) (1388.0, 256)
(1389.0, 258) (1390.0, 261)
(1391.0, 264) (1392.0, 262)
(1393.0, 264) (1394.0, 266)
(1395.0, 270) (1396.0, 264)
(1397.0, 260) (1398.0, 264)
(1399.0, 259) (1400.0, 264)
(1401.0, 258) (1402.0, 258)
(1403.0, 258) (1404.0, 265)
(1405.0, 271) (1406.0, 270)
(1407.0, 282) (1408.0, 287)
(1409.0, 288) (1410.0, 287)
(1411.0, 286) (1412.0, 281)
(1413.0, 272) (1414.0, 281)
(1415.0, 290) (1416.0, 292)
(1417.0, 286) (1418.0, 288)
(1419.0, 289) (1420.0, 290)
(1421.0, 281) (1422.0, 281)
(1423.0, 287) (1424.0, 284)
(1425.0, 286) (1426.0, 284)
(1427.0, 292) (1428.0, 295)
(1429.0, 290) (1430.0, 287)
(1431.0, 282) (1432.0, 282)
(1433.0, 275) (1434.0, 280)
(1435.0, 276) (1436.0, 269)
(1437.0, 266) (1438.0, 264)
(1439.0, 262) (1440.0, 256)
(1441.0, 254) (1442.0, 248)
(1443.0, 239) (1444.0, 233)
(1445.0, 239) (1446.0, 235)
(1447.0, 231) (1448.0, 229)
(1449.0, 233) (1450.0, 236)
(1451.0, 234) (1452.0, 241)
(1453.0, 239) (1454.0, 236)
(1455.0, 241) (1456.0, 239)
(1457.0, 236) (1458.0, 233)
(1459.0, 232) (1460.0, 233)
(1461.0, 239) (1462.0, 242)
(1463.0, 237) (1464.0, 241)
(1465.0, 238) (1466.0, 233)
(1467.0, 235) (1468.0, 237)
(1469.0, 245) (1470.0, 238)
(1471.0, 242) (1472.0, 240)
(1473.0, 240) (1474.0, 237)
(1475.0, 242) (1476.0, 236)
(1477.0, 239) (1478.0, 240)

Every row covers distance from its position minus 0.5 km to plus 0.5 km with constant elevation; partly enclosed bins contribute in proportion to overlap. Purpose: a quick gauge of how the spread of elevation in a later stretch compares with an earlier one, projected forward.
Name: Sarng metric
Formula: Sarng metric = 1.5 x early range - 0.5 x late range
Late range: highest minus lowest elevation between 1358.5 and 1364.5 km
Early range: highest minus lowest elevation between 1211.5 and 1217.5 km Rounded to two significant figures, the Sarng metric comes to 14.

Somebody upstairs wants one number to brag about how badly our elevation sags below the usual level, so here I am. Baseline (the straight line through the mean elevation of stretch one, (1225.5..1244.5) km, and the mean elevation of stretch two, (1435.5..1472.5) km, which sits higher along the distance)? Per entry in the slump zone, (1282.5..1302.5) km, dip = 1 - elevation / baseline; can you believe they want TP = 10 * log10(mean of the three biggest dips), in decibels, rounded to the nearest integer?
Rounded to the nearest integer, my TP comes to -10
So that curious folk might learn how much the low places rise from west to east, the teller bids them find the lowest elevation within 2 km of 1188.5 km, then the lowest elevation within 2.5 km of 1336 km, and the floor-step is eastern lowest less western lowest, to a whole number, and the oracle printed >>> -8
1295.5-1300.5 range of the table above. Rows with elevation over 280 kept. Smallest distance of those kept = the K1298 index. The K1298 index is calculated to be 1296.0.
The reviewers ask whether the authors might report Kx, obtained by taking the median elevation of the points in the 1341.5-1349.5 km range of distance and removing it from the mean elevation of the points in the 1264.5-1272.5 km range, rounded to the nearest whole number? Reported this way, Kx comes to 18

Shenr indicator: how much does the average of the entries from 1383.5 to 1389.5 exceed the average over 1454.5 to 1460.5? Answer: 26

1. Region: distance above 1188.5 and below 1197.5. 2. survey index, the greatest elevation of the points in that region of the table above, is 285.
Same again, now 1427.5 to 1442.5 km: 295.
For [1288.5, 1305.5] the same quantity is 297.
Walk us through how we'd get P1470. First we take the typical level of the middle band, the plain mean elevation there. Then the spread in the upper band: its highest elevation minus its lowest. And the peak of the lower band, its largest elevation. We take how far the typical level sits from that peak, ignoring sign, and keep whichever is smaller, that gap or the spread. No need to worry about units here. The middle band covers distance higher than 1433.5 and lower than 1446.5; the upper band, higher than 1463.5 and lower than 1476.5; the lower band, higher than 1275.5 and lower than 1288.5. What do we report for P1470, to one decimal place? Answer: 12.0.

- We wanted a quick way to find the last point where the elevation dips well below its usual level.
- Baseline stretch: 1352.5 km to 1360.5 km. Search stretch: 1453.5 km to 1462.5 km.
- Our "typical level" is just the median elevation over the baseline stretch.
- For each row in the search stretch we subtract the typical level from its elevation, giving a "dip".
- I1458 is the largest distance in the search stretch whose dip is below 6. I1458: 1462.0 km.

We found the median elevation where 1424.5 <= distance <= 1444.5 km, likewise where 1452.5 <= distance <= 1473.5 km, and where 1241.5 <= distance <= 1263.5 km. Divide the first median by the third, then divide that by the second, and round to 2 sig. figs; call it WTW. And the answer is 0.0035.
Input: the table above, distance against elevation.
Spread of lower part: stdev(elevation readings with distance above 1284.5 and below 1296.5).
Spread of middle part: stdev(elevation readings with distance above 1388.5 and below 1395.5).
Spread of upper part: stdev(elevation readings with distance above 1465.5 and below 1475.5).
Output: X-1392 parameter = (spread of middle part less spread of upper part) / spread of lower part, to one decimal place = 0.0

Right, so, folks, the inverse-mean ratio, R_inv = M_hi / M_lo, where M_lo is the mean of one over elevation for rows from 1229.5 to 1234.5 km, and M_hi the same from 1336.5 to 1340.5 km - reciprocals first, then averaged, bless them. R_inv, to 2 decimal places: 1.18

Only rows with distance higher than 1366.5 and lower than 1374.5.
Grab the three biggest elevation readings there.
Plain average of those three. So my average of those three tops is 285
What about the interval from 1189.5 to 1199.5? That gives 285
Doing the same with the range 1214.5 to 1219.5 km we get 302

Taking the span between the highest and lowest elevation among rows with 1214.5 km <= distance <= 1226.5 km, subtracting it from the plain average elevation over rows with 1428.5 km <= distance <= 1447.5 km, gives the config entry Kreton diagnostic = 234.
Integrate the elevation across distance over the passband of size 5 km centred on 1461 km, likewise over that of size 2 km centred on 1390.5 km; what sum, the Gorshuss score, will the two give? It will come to 1708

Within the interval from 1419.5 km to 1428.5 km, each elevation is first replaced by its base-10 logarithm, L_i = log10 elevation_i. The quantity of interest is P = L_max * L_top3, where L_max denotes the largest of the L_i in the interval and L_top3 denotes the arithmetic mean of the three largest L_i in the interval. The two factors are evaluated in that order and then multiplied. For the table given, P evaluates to 6.09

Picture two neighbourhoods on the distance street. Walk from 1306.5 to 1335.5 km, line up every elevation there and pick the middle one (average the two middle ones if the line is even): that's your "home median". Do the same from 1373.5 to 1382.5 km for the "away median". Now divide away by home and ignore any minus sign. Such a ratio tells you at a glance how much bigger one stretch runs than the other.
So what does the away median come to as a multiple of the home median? 0.99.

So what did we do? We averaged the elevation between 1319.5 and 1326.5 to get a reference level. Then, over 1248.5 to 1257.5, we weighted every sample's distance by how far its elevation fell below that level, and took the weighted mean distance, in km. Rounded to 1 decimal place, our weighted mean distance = 1252.9 km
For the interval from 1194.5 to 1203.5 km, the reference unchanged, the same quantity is 1199.1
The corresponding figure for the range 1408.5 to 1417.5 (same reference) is 1413.1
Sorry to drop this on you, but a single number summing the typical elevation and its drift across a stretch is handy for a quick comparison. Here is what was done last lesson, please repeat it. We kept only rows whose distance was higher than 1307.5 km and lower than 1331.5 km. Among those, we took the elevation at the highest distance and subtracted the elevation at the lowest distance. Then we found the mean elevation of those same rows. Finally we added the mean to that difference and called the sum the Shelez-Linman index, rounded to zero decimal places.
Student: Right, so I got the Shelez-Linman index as 262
